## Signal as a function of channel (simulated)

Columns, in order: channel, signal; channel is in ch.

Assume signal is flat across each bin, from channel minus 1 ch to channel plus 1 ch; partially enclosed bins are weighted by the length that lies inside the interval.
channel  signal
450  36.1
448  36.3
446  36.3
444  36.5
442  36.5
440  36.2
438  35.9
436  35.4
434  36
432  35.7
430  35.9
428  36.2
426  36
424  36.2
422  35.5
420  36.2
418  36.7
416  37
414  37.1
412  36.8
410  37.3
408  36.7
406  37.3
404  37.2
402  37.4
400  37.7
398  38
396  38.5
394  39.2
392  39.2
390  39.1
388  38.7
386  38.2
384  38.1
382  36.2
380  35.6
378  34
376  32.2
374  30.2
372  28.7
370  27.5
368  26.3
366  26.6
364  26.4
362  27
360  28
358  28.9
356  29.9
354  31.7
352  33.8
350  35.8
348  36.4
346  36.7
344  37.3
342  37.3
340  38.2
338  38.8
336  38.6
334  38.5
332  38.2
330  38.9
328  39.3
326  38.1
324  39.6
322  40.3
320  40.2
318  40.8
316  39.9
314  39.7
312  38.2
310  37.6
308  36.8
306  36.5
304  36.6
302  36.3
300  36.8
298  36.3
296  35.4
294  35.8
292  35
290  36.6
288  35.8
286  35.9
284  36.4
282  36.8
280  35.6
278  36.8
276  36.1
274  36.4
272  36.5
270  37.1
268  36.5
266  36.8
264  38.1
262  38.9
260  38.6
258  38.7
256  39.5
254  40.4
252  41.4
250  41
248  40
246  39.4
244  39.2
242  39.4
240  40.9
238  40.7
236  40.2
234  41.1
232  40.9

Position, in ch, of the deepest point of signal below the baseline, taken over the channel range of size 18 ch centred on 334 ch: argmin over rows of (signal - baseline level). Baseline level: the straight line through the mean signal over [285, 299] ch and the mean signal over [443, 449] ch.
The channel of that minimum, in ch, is 342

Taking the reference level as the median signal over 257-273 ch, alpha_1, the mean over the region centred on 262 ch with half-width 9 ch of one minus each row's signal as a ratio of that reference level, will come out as -0.02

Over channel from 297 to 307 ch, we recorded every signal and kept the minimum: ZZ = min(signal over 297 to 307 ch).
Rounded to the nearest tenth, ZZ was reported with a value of 36.3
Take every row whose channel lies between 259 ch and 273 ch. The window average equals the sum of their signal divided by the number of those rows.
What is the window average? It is 37.5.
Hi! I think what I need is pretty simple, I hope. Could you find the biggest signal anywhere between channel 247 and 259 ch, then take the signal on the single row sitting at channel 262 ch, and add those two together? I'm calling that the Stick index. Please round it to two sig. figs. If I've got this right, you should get 80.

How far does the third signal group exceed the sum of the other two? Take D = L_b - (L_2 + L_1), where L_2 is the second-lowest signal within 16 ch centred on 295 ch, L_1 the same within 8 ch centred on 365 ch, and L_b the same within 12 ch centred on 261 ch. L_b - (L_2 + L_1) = -24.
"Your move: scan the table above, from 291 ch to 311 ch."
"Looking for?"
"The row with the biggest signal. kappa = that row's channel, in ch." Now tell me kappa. 310 ch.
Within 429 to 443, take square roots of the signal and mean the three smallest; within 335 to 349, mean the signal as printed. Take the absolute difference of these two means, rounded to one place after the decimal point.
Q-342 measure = 31.6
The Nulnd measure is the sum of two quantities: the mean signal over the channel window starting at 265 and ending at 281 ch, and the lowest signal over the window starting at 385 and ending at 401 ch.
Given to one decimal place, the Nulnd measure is 74.2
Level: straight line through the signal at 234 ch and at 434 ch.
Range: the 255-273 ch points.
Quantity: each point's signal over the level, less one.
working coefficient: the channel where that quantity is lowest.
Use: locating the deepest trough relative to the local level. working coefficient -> 268 ch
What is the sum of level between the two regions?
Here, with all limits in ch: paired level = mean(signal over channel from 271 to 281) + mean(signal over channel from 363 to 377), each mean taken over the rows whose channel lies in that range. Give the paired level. 65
